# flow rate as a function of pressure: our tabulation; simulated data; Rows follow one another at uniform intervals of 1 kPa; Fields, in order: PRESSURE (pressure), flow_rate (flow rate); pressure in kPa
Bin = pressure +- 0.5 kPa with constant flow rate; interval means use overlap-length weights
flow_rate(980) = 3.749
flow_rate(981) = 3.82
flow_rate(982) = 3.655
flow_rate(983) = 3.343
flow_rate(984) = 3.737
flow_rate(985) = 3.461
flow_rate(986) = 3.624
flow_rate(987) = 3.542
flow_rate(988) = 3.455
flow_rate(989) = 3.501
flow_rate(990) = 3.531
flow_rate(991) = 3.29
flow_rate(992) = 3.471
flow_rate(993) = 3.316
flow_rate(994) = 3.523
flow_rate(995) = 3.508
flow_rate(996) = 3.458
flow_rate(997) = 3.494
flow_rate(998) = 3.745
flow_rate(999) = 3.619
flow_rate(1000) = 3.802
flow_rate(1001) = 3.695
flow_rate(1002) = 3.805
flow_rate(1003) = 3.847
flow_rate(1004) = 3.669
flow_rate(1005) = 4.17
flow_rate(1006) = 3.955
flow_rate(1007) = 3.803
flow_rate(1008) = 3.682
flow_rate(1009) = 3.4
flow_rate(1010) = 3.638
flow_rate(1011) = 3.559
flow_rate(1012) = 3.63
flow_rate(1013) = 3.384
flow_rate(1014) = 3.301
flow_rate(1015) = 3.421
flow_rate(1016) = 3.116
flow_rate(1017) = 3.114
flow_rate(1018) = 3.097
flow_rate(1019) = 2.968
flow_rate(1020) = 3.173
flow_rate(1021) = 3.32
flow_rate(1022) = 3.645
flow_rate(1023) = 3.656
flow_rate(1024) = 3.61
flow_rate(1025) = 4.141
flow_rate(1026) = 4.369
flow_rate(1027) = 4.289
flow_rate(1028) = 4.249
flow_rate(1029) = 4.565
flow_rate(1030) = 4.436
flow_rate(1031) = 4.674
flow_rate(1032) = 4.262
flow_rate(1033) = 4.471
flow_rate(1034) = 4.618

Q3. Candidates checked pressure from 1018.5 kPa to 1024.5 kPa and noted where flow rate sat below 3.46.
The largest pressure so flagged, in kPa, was 1021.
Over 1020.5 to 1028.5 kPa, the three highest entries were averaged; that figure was 4.30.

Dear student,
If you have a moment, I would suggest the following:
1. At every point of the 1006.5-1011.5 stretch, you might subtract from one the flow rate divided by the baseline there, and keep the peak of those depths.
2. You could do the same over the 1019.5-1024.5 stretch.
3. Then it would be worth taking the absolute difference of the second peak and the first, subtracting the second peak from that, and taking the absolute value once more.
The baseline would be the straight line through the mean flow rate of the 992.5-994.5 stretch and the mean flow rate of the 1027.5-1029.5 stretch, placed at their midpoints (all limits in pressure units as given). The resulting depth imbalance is 0.12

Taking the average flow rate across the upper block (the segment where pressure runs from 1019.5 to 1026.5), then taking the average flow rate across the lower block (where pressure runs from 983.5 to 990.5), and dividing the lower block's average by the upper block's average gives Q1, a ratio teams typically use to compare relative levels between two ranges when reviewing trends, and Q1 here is 0.96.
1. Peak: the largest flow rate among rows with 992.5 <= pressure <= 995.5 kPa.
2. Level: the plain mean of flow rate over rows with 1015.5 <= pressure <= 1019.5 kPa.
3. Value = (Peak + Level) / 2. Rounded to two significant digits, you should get 3.3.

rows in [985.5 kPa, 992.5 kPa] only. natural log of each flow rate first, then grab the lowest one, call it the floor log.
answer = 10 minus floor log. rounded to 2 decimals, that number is 8.81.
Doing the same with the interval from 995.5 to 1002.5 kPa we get 8.76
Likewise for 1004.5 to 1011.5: 8.78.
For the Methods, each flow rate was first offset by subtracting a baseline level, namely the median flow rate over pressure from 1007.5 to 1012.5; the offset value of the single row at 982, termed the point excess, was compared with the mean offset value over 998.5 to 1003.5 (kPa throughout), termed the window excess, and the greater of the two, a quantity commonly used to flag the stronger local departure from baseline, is 0.1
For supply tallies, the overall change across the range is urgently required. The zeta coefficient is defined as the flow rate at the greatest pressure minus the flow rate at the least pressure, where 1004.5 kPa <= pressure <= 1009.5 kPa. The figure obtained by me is -0.8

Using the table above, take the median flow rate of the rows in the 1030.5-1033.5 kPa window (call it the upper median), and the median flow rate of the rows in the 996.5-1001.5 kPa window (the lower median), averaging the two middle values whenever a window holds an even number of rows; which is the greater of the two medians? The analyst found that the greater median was 4.47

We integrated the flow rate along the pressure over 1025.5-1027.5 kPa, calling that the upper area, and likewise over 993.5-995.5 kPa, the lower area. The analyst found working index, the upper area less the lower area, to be 1.6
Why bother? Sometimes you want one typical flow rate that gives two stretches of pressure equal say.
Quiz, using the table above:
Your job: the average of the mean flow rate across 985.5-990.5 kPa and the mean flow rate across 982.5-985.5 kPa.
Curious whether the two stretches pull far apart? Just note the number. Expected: 3.5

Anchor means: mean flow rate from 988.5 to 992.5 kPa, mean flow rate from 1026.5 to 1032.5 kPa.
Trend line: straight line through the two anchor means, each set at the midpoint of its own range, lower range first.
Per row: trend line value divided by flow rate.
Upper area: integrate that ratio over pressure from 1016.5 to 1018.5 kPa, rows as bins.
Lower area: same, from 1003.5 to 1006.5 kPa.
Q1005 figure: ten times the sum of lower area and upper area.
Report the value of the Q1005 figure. 56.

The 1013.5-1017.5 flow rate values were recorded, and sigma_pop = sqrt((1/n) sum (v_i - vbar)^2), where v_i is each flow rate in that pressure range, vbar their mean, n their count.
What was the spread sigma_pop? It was 0.13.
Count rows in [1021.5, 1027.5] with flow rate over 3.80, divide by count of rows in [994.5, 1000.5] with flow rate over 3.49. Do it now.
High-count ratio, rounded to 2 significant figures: 0.60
